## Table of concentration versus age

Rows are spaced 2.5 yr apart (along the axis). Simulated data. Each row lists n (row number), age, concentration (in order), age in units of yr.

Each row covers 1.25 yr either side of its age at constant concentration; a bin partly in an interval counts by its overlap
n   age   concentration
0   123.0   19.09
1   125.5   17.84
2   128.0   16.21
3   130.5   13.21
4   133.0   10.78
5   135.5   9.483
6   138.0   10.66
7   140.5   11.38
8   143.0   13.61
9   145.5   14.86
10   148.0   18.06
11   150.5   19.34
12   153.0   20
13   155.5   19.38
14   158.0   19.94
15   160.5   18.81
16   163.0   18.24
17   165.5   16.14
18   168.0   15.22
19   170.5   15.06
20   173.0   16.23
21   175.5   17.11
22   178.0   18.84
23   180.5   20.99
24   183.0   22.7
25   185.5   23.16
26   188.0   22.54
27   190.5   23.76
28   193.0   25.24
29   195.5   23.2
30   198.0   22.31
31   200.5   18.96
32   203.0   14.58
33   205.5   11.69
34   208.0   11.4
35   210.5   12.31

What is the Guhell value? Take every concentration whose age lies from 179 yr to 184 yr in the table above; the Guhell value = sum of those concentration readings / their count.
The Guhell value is 22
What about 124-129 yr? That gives 17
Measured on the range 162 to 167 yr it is 17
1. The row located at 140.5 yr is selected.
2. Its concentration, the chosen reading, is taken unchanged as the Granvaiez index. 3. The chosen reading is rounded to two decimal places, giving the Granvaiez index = 11.38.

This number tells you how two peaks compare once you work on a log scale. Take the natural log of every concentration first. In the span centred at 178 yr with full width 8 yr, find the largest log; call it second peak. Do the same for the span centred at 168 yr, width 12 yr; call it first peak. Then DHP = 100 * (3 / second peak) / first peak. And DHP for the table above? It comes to 33.9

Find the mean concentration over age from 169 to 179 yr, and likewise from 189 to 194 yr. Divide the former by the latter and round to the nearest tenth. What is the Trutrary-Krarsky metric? 0.7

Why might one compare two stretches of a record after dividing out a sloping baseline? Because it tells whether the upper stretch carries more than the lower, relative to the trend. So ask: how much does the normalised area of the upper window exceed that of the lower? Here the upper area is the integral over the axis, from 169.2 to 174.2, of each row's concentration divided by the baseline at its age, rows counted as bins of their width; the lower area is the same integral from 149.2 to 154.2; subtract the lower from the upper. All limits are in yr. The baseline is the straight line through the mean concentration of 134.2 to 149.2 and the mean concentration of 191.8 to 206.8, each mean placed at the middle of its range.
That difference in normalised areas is -2.2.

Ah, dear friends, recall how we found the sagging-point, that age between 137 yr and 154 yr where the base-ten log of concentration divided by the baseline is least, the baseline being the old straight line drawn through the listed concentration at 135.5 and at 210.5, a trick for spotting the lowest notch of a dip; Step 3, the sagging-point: 138.0 yr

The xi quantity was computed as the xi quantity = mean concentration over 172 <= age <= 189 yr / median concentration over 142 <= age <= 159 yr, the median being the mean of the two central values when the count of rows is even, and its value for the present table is 1.05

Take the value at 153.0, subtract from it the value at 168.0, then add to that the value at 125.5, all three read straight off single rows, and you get 23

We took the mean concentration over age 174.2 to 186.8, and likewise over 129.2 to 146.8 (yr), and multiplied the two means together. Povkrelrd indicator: 247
